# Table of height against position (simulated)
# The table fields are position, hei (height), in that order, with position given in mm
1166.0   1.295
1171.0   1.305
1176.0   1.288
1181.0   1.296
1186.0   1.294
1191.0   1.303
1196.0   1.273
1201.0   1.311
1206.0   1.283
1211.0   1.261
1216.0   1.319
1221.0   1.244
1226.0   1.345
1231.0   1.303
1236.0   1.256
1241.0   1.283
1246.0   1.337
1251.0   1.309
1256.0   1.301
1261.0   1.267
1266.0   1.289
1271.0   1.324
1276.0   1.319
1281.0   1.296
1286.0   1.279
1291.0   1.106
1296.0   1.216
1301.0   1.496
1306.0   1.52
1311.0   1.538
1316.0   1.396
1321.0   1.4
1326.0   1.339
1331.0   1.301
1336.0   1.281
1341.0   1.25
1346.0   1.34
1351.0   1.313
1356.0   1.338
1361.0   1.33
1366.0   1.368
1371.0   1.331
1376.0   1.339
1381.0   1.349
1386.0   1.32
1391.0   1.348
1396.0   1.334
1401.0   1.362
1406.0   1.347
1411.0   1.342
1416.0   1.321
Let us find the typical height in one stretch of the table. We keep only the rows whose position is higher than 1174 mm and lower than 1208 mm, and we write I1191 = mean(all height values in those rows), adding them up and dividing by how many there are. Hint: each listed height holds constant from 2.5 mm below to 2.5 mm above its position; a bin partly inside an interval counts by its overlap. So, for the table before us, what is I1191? 1.293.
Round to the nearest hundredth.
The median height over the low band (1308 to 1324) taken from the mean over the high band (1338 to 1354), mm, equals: -0.10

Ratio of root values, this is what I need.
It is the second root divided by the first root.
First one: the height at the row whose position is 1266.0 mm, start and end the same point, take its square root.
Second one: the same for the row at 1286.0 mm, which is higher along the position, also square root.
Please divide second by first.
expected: 1.00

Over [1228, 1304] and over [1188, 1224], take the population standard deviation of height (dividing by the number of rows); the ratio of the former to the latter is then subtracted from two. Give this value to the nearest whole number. -1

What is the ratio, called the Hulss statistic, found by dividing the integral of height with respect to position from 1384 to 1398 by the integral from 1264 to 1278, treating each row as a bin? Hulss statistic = 1.02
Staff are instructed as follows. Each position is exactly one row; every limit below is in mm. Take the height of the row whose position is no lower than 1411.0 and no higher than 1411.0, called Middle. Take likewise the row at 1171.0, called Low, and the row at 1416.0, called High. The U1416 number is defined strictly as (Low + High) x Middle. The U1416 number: 3.52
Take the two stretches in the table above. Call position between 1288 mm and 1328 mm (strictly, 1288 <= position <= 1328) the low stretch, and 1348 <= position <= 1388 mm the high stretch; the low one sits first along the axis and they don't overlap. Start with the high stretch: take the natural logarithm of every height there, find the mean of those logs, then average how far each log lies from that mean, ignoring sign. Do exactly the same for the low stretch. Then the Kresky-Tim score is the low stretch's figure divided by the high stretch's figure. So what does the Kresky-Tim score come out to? 9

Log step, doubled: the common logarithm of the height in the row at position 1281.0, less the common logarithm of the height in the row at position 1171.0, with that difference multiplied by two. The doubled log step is -0.006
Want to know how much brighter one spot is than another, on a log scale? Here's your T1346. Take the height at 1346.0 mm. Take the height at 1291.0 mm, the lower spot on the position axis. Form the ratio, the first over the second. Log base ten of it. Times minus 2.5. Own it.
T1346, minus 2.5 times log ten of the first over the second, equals -0.21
